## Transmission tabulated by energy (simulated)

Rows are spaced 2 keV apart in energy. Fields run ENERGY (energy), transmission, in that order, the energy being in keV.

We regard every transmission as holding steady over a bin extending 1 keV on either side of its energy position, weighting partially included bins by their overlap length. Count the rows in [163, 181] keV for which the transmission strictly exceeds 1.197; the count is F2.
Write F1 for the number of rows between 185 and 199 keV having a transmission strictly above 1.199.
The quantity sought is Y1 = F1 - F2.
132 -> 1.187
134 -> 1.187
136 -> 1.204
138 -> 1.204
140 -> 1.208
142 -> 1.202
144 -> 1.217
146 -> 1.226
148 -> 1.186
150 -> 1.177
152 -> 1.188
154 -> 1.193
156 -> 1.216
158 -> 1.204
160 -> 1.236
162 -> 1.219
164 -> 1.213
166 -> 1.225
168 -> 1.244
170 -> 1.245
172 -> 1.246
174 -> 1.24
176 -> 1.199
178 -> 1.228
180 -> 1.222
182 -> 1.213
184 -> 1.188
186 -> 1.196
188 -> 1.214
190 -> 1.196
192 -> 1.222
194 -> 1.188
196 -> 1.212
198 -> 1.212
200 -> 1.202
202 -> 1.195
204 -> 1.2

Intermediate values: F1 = 4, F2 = 9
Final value -5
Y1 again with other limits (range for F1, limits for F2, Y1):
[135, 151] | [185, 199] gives 2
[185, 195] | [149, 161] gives -1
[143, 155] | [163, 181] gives -7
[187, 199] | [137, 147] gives -1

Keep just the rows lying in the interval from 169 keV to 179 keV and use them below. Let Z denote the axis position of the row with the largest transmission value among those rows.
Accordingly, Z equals 172 keV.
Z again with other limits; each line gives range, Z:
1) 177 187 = 178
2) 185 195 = 192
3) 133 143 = 140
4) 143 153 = 146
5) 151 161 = 160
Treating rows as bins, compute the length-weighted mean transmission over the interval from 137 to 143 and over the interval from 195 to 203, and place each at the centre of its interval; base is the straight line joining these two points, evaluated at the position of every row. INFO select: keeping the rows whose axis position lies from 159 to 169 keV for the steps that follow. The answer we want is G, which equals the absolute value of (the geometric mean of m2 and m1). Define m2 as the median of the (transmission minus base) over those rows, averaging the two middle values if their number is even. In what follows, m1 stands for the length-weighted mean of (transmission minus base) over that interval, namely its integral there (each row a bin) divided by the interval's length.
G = 0.0213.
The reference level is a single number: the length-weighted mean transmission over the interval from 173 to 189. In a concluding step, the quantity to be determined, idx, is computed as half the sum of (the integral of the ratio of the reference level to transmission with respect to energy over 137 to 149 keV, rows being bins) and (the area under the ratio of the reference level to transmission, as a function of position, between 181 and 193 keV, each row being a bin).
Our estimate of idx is 12.07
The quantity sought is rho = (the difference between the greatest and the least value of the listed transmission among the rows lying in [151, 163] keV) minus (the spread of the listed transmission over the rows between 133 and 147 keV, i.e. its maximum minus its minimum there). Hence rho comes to 0.009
